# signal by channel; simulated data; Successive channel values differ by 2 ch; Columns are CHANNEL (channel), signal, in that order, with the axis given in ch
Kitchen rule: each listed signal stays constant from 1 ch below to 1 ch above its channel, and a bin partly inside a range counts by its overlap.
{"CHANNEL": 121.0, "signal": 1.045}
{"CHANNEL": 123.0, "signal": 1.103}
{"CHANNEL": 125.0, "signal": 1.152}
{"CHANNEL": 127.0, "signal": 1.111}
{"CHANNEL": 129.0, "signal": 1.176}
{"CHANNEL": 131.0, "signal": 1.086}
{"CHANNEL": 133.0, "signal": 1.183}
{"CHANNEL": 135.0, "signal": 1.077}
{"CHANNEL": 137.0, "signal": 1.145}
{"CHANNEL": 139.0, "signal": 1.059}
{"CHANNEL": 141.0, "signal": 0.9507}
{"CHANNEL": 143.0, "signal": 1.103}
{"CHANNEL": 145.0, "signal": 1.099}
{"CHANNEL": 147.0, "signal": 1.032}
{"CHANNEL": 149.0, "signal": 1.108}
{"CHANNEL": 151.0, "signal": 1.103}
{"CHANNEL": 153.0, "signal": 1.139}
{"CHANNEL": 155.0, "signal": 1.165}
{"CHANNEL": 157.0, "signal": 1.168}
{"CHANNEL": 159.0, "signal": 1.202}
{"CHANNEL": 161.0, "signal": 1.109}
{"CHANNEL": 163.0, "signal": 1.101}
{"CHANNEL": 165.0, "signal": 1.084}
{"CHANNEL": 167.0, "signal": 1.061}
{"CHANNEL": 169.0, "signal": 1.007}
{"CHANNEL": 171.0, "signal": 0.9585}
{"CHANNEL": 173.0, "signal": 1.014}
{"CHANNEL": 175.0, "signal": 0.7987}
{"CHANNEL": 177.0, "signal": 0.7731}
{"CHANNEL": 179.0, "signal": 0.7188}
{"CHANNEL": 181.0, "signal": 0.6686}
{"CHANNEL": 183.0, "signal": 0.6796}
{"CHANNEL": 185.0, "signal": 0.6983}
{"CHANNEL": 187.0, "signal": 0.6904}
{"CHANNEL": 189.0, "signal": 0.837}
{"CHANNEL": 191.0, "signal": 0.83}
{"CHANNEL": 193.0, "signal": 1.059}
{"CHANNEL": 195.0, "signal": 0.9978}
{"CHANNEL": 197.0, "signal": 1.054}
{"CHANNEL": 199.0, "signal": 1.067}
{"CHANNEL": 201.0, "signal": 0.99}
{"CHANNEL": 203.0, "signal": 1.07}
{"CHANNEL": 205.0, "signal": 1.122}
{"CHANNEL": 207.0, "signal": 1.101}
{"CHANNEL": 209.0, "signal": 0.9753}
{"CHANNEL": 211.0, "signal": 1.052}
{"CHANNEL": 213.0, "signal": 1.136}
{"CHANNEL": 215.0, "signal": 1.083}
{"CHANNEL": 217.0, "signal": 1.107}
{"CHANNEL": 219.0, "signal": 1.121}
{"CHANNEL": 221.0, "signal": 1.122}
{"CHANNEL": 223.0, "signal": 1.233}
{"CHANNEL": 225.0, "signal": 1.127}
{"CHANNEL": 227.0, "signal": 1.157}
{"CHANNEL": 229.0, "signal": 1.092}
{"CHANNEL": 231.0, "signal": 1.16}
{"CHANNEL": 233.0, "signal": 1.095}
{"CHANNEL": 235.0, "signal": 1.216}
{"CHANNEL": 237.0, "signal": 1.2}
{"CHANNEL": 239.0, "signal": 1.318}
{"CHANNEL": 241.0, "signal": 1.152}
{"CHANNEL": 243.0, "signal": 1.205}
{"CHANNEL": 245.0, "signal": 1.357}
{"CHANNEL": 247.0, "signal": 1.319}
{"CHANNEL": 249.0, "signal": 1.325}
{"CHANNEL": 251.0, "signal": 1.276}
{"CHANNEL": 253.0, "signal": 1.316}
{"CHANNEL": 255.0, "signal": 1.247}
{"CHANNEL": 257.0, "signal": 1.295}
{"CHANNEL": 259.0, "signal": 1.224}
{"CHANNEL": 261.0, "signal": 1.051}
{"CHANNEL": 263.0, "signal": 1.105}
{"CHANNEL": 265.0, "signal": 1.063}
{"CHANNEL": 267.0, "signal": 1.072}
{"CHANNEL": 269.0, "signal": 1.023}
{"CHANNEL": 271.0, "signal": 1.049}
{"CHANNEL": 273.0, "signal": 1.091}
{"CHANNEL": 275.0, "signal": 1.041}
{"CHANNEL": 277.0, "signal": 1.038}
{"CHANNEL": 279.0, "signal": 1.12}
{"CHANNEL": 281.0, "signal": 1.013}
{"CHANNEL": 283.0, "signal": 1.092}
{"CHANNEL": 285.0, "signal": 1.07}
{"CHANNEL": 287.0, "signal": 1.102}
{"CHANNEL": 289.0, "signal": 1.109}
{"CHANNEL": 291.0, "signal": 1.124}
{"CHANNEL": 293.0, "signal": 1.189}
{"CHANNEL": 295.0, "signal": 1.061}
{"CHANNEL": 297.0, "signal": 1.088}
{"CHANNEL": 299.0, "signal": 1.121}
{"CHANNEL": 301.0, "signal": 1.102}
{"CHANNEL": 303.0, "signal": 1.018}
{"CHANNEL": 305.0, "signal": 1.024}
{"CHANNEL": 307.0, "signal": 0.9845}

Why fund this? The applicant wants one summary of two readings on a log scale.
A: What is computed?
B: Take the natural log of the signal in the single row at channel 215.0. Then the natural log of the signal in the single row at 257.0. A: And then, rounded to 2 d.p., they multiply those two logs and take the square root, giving 0.14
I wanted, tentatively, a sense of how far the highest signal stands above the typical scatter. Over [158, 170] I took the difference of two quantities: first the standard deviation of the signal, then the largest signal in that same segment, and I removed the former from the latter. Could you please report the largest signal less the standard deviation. 1.14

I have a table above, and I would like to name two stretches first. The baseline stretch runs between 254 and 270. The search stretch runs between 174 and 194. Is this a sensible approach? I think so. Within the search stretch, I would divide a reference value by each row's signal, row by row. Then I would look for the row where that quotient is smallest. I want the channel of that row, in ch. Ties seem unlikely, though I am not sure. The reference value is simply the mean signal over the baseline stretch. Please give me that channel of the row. 193.0 ch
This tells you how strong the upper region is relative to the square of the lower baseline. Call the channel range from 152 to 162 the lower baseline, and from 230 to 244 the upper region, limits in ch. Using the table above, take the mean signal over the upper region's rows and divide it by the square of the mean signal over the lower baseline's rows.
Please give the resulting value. 0.89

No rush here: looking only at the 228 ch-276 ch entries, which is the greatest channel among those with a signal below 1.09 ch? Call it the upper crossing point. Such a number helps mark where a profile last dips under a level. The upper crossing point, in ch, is 275.0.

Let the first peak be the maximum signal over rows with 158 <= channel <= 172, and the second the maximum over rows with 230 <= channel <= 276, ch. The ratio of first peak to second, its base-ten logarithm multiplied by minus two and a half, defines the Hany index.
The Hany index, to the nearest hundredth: 0.13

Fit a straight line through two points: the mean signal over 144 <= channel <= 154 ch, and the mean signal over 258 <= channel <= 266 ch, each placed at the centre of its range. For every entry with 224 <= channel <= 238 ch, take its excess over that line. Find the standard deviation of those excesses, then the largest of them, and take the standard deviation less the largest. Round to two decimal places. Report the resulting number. -0.06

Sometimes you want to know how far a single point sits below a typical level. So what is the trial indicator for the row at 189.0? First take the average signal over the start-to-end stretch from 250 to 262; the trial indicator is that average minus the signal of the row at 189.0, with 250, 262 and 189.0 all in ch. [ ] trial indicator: 0.40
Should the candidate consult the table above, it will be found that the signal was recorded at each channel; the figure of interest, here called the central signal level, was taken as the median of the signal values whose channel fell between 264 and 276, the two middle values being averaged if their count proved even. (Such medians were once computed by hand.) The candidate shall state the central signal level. 1.06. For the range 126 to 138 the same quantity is 1.13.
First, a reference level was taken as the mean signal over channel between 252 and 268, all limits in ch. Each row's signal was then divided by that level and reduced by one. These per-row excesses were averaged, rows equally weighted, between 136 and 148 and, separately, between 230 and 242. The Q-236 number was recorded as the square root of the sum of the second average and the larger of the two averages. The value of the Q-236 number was 0.178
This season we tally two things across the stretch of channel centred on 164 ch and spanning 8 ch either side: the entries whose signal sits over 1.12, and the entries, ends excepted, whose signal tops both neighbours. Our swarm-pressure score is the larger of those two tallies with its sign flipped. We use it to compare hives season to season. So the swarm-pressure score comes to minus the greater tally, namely -2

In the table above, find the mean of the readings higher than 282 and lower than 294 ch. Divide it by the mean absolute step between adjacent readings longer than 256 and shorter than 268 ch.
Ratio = 16.0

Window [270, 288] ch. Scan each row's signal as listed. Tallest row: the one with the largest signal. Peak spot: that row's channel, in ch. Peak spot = 279.0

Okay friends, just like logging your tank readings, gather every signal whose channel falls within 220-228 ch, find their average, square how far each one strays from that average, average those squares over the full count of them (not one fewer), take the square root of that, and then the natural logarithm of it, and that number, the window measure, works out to -3.1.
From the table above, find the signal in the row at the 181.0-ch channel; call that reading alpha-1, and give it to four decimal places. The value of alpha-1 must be 0.6686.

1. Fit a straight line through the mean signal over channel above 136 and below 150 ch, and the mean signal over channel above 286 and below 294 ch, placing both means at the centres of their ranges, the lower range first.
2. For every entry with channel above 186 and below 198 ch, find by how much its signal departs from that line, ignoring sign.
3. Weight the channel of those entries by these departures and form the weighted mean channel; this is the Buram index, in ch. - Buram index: 189.7 ch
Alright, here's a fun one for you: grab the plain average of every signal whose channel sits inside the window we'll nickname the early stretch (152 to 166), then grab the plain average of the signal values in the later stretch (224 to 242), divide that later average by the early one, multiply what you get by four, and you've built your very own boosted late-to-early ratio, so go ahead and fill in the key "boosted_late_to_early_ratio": 4.1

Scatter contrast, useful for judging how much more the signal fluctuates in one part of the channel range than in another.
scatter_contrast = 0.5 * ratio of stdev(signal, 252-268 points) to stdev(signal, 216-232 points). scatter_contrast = 1.3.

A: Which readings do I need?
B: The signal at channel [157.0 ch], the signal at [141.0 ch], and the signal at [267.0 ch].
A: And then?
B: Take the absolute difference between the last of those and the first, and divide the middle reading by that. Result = 10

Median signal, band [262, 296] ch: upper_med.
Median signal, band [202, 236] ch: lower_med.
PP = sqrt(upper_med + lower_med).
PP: 1.481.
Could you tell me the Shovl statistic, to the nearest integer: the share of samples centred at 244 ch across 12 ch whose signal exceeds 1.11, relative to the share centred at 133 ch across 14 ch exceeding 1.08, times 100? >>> 140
